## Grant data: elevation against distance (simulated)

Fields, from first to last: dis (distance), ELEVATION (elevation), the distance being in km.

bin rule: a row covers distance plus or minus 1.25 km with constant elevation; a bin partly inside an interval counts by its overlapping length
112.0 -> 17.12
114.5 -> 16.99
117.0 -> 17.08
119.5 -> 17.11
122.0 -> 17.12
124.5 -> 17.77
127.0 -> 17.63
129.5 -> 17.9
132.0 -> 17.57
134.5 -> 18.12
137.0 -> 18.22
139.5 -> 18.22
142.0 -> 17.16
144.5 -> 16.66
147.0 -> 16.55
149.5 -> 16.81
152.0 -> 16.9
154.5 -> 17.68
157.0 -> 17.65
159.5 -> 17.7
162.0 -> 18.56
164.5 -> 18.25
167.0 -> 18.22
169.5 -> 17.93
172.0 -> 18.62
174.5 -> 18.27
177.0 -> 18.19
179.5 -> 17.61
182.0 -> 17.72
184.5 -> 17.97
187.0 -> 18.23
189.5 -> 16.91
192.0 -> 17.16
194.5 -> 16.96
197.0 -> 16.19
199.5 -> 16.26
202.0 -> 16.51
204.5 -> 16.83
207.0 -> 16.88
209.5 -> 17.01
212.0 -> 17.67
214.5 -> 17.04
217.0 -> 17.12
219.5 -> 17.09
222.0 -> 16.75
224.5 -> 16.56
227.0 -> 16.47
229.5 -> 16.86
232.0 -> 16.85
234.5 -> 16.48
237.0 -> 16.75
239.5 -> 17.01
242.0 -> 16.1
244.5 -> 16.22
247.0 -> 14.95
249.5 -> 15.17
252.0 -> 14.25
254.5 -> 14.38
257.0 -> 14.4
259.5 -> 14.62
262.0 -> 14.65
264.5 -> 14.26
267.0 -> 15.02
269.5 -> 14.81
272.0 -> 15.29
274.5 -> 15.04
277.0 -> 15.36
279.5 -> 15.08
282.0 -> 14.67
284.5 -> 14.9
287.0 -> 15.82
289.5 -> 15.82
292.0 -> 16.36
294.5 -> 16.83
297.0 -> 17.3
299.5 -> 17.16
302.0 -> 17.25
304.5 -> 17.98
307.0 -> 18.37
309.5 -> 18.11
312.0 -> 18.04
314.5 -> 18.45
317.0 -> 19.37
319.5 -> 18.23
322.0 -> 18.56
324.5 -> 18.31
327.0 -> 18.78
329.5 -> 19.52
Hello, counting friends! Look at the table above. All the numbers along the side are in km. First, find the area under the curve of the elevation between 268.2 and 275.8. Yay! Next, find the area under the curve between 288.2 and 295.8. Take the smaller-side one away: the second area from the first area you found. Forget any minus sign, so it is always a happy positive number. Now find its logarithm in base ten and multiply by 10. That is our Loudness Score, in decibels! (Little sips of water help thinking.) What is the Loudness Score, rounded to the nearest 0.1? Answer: 9.9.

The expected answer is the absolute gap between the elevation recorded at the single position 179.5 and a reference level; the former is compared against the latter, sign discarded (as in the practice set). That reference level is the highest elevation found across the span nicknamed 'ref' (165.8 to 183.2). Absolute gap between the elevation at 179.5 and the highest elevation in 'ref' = 1.0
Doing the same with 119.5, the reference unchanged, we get 1.5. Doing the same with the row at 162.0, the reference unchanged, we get 0.1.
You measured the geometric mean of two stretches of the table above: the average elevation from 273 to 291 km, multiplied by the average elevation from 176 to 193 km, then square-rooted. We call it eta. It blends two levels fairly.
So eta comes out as 16.4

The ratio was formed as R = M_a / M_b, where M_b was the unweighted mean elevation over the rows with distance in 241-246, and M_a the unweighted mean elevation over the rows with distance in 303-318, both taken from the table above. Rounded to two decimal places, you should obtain 1.14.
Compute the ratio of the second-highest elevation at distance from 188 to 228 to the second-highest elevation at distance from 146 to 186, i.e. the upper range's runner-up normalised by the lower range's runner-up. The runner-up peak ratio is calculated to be 0.925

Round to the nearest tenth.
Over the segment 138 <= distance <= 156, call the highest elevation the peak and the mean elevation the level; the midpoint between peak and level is 17.7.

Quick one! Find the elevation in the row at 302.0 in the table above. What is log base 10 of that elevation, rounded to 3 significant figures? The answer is 1.24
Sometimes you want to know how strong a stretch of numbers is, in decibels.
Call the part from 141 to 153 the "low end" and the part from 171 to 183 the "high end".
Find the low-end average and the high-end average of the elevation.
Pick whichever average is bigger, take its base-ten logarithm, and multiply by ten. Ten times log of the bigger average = 12.6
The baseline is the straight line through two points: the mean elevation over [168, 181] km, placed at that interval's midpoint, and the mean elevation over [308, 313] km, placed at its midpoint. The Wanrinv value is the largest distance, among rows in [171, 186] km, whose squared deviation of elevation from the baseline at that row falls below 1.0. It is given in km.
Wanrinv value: 184.5 km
